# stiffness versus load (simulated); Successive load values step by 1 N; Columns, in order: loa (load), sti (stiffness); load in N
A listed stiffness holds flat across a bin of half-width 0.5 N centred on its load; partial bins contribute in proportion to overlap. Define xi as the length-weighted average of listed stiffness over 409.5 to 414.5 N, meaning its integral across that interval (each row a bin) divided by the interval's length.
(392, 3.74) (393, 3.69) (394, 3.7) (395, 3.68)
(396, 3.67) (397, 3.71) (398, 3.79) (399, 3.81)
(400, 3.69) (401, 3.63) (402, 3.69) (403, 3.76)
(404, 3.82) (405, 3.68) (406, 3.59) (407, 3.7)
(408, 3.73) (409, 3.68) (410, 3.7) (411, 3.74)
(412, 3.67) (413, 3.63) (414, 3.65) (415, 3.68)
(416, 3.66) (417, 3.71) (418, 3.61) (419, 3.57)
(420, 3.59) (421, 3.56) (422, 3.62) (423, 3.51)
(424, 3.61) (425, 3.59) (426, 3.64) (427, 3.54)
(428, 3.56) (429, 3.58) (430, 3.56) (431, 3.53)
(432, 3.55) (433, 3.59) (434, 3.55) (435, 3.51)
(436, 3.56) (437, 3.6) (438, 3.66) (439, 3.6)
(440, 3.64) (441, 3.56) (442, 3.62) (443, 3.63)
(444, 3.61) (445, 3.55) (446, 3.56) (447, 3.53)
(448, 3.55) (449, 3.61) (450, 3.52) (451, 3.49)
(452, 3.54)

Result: 3.68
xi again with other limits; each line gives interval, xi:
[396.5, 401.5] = 3.73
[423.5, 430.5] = 3.58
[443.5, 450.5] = 3.56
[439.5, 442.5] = 3.61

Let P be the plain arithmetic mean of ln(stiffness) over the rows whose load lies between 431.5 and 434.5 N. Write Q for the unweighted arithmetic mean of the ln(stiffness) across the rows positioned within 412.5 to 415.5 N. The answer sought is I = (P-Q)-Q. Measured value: -1.32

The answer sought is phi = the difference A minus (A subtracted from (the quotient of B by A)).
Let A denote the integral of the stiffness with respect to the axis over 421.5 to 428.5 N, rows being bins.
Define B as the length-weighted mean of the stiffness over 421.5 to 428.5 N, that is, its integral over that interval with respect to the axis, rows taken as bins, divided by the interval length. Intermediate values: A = 25.07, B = 3.58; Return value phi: 50.0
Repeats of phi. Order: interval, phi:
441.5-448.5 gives 50.0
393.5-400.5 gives 52.0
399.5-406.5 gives 51.6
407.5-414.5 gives 51.5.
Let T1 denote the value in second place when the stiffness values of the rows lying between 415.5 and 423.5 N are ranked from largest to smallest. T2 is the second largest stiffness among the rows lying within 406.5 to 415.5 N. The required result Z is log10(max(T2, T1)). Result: 0.572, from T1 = 3.66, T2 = 3.73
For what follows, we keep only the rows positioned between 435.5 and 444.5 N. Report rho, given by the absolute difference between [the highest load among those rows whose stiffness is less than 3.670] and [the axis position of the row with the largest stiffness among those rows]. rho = 6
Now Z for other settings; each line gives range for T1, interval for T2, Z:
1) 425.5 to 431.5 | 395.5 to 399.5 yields 0.579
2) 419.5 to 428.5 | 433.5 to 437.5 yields 0.559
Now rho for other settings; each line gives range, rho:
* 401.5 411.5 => 2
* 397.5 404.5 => 3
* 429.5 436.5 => 3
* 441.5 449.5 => 6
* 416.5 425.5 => 8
